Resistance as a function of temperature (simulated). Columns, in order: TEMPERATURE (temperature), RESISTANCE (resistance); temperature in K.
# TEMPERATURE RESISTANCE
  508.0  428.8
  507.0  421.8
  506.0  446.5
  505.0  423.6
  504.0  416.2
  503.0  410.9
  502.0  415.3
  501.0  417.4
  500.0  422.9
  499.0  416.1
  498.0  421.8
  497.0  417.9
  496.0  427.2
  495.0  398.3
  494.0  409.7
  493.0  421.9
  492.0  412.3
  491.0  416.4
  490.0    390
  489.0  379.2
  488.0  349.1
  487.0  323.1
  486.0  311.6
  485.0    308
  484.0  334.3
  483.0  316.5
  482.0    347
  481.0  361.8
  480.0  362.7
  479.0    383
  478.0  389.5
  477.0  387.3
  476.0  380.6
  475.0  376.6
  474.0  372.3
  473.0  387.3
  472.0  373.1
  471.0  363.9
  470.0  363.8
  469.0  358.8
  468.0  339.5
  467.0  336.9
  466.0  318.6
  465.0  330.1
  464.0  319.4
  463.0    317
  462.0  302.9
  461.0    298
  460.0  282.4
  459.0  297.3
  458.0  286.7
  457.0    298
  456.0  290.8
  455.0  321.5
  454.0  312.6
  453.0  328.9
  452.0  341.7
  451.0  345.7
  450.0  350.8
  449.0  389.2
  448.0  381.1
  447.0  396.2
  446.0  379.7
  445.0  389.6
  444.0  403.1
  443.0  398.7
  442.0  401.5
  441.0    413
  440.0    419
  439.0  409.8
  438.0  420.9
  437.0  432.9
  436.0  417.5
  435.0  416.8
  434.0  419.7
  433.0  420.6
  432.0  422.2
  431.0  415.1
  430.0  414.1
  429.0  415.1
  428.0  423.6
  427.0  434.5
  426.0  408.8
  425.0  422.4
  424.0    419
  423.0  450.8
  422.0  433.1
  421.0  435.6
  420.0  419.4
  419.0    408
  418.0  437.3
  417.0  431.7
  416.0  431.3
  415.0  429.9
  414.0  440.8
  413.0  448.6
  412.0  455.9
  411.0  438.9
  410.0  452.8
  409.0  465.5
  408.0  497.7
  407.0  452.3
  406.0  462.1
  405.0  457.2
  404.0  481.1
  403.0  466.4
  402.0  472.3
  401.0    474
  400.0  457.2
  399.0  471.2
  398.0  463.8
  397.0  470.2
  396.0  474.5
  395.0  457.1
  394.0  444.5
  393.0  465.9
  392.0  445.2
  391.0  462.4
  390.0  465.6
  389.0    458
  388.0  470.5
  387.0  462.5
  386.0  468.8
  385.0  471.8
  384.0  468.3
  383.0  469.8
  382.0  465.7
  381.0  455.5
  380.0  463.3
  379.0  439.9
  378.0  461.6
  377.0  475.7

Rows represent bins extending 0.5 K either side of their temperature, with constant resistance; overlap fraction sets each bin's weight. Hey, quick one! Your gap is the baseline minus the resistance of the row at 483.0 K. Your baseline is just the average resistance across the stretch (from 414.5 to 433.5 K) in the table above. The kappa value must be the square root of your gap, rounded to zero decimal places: 10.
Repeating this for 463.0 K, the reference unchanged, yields 10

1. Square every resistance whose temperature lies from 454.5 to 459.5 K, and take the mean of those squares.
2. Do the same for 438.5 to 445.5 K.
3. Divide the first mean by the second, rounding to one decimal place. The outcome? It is 0.5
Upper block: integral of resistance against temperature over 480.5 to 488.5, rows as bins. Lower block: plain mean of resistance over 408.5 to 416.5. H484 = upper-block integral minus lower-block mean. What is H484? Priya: 2206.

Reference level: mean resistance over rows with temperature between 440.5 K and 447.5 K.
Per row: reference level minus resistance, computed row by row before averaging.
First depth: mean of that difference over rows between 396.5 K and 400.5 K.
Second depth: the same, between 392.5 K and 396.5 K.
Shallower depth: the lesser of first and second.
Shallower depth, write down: -68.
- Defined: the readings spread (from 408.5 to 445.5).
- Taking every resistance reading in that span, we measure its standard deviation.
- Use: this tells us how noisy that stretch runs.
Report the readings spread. 17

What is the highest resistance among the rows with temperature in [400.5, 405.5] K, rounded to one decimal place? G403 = 481.1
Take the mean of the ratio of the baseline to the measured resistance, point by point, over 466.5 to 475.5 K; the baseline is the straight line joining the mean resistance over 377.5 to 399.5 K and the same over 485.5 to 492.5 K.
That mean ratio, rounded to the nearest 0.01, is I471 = 1.06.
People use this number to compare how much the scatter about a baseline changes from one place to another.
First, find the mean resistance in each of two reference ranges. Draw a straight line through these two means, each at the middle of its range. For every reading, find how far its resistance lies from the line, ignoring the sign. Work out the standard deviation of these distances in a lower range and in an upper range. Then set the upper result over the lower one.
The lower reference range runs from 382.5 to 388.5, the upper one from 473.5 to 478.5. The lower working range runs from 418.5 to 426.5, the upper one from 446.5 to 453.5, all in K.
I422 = 2.5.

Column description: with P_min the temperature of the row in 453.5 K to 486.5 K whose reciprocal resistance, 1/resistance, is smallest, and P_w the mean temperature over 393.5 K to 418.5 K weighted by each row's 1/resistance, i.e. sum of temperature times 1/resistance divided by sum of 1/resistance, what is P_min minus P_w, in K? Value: 71.8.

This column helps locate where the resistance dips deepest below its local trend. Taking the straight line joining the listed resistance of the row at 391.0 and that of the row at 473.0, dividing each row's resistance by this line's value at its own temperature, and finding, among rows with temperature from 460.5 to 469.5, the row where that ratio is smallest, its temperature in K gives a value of 461.0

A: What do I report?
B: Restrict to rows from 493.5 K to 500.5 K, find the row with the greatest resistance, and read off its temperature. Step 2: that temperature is 496.0 K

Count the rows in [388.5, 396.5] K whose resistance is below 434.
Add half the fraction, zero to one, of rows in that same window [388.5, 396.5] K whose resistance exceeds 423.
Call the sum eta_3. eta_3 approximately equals 0.5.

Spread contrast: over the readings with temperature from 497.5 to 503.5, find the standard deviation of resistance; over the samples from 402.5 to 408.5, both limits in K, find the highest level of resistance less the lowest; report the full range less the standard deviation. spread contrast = 41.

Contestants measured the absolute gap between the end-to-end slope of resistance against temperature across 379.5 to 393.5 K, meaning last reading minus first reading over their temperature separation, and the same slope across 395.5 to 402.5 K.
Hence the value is 1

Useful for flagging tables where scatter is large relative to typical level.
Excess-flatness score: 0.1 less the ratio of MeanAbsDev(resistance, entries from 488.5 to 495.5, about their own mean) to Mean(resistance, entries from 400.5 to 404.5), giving 0.0732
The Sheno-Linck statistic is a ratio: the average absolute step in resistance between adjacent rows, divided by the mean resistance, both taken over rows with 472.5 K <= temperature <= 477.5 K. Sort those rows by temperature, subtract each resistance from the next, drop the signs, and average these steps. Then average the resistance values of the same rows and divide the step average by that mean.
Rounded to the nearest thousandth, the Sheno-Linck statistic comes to 0.020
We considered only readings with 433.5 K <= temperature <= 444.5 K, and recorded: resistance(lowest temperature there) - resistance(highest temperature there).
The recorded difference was 17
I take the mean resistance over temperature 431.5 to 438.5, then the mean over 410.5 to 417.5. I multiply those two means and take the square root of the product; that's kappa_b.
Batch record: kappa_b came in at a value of 430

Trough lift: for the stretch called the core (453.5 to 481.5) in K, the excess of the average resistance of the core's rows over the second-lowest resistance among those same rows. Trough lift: 53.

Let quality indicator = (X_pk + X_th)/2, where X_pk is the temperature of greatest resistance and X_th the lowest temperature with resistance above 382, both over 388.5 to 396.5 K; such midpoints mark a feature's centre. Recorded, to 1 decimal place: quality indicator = 392.5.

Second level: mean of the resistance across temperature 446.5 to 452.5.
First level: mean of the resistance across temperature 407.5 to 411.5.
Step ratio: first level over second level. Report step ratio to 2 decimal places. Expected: 1.26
